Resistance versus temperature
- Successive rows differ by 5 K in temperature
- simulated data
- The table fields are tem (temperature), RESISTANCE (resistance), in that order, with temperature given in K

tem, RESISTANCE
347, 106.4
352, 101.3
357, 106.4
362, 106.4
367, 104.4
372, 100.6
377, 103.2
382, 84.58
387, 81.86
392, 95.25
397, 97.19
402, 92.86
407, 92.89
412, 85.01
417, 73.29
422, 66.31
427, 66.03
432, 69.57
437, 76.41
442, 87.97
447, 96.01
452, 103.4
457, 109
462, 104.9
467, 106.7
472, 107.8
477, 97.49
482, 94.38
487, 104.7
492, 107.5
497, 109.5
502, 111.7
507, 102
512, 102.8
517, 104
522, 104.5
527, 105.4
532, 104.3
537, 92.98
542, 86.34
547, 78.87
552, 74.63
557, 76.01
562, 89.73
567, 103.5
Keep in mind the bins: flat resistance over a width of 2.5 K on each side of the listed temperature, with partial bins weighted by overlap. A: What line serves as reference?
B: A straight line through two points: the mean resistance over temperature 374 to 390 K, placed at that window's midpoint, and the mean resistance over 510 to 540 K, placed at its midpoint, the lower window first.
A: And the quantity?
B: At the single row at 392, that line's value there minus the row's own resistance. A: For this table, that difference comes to -4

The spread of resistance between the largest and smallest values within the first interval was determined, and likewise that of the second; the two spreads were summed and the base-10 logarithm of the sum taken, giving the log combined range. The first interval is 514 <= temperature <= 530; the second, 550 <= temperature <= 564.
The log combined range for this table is 1.22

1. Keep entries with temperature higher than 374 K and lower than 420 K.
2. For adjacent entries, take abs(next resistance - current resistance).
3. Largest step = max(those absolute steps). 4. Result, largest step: 18.6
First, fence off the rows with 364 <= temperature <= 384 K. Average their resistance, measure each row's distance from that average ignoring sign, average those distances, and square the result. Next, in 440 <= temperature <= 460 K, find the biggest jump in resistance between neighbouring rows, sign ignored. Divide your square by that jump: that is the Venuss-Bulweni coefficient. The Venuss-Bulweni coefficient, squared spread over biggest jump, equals 6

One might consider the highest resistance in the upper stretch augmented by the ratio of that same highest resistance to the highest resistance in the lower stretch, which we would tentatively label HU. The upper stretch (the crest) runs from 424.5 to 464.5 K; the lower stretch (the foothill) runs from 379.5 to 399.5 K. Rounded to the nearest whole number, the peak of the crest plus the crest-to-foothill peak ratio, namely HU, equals 110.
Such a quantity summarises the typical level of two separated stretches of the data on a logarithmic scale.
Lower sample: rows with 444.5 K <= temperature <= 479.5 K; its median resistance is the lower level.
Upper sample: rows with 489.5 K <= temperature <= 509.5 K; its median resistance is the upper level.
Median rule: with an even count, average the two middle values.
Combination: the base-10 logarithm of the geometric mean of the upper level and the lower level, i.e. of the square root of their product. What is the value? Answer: 2.03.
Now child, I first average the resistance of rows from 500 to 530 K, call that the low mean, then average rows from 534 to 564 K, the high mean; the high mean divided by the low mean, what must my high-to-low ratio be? 0.79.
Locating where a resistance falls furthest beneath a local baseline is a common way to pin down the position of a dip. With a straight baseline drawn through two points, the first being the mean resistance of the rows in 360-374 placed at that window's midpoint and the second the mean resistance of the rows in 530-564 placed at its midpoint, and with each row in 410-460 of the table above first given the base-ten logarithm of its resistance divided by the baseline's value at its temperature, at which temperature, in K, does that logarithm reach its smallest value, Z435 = 422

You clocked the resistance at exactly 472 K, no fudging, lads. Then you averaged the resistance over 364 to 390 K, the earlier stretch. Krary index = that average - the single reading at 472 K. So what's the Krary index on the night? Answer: -13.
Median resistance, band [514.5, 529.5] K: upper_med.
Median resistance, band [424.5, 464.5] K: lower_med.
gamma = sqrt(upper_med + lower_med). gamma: 14.0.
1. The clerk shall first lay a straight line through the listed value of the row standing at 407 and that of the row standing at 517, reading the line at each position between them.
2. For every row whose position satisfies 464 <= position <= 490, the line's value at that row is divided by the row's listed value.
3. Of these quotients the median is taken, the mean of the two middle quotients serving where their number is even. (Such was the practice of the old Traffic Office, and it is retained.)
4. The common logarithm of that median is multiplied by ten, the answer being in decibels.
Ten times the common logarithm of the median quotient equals -0.16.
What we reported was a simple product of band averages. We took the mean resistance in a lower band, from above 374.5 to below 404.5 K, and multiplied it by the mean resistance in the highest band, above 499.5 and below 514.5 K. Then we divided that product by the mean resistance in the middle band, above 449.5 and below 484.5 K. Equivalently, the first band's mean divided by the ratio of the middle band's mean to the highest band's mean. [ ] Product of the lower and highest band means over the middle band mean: 94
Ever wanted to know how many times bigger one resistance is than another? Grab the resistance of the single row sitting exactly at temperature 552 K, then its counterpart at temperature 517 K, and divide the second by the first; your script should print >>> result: 1.39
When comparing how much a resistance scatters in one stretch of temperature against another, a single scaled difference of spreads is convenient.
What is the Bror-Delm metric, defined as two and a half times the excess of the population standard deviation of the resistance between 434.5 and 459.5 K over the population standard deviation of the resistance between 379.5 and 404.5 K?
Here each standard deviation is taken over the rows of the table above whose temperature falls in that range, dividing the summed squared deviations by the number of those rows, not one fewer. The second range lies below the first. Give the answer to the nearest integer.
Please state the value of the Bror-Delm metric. 14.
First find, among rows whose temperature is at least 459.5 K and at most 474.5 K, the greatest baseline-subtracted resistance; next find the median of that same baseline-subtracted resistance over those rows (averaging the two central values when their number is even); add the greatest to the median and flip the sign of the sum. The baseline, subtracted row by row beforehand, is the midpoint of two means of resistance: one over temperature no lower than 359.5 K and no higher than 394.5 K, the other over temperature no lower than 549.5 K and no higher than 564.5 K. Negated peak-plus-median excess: -38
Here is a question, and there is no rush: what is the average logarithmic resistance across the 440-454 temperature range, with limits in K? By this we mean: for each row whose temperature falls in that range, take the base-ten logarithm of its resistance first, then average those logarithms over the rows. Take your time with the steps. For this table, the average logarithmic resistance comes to 1.98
